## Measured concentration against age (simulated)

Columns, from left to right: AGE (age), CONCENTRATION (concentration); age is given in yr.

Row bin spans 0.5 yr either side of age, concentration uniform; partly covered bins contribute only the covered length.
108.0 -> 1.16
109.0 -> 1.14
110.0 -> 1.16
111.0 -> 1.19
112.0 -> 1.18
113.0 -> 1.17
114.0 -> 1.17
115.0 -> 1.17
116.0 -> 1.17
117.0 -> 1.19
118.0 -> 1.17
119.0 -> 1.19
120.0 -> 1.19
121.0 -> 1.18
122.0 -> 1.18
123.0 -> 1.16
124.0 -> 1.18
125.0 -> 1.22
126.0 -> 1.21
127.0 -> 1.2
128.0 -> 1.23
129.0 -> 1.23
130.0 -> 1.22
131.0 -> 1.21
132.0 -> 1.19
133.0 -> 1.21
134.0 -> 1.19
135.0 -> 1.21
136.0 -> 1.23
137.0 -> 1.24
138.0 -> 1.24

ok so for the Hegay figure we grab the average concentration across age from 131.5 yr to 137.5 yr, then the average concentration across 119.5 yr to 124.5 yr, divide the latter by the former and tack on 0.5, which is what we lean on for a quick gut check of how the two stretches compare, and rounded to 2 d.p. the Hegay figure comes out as 1.47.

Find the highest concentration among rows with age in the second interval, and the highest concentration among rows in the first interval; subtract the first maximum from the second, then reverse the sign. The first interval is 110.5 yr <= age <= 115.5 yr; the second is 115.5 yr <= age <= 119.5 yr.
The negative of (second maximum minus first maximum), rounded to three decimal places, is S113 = 0.000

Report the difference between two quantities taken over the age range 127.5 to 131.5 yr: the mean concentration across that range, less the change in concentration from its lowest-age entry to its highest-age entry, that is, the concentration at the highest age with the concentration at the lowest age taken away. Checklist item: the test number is 1.24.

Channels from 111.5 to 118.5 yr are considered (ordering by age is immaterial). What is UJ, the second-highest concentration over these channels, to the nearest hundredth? 1.18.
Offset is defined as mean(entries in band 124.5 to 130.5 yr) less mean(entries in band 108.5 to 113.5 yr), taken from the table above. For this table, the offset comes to 0.050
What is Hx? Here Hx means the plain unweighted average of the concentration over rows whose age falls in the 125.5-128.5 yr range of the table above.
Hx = 1.213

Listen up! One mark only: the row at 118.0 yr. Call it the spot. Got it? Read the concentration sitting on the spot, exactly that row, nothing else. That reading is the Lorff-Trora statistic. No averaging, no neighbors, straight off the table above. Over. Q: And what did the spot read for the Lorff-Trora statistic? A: 1.17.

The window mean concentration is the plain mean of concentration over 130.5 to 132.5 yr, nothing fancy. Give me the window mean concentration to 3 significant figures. 1.20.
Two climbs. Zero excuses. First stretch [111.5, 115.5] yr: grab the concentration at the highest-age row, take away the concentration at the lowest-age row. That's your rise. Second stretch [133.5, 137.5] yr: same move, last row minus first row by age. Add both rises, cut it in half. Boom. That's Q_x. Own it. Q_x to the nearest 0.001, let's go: 0.020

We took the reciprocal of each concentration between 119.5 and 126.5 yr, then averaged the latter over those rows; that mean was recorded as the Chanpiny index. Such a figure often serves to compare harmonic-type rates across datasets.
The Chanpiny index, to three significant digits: 0.842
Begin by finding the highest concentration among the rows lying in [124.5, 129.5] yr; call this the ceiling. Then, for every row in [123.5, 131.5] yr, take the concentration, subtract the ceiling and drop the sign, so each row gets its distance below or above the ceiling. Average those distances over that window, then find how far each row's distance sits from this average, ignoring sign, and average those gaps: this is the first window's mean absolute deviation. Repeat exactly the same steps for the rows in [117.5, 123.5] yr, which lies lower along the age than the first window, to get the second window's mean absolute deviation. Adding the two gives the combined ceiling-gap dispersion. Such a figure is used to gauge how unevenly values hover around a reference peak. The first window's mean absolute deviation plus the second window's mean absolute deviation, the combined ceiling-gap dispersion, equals 0.021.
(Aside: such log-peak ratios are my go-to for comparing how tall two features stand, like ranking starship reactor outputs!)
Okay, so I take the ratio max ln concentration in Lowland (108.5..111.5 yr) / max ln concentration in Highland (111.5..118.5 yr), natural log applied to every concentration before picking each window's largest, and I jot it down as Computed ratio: 1.00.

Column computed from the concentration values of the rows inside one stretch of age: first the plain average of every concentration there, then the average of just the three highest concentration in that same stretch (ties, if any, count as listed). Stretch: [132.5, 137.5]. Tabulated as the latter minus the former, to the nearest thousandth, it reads 0.011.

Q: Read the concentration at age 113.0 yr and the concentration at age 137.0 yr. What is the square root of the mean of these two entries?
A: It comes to 1.10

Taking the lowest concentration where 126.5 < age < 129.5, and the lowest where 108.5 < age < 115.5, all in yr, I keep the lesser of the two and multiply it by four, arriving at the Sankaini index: 4.56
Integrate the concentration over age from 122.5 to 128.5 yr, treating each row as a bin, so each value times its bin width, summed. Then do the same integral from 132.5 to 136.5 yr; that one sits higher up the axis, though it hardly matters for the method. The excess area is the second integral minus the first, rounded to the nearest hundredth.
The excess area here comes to -2.36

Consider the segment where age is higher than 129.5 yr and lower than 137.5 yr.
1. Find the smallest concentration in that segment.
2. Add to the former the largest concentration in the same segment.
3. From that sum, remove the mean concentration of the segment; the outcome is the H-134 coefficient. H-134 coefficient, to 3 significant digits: 1.22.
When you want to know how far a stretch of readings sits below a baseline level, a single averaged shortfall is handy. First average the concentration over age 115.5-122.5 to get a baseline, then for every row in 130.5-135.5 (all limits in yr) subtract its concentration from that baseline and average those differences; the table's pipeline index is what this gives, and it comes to -0.021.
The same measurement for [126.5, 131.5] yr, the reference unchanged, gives -0.037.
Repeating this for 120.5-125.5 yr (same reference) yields -0.003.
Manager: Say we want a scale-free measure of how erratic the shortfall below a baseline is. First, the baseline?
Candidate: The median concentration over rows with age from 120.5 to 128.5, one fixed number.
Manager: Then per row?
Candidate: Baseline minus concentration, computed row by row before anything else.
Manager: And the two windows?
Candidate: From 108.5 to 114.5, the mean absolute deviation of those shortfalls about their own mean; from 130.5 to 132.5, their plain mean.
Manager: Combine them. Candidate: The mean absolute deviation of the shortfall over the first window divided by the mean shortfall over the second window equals -1.2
